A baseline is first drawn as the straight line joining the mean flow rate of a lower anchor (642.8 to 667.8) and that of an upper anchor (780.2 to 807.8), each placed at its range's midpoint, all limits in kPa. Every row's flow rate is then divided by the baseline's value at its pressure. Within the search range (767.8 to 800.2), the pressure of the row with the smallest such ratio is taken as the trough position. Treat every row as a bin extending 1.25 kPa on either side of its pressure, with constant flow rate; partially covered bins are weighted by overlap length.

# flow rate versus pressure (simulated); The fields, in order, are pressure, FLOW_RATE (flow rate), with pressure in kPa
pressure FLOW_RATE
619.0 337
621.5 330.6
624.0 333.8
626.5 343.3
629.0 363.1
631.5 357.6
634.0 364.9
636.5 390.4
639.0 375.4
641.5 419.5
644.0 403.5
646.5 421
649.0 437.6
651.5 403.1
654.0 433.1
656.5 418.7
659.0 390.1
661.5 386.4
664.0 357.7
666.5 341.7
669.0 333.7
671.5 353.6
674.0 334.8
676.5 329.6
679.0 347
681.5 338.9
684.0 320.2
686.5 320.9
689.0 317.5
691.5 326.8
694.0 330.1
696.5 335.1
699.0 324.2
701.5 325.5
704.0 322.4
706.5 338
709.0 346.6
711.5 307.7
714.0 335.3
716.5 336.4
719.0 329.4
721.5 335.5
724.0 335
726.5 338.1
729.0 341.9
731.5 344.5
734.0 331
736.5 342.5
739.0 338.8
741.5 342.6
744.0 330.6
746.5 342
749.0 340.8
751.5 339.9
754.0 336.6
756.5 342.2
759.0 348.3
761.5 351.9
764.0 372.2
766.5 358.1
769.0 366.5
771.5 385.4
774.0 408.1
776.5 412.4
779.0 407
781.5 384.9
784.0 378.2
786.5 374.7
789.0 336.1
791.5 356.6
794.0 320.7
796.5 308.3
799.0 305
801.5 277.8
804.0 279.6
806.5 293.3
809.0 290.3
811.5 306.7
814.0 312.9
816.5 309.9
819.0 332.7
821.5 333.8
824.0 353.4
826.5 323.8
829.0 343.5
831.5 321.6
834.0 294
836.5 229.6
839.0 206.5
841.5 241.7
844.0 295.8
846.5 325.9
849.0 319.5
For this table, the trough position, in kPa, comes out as 799.0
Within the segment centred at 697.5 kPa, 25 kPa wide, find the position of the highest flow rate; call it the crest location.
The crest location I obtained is 709.0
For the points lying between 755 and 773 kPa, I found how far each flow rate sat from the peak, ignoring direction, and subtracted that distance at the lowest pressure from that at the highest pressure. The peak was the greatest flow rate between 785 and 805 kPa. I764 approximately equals -22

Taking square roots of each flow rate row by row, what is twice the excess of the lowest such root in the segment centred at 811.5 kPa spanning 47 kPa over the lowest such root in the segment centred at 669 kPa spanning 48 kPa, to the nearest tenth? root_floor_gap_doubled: -2.3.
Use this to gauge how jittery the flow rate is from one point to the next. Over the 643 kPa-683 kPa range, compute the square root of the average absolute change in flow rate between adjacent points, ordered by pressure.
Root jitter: 4.2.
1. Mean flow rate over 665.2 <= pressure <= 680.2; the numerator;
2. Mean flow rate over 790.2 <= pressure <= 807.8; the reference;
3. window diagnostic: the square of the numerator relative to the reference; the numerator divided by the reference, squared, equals 1.2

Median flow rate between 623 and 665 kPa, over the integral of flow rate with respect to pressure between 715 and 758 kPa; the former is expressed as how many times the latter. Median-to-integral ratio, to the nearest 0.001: 0.027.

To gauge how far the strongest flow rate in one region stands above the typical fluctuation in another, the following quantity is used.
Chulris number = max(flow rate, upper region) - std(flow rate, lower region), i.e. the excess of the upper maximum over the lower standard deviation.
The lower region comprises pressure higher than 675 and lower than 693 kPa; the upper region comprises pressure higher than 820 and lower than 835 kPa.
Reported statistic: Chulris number 343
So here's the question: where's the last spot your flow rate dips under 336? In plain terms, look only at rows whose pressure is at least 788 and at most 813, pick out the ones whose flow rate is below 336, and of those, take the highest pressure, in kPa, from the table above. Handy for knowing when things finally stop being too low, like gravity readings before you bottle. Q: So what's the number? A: 811.5 kPa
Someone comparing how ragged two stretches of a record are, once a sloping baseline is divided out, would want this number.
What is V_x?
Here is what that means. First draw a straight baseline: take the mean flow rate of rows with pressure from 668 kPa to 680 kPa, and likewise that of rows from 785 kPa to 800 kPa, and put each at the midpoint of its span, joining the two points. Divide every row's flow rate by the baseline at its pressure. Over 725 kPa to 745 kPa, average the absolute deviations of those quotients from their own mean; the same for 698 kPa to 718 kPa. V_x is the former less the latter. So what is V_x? -0.02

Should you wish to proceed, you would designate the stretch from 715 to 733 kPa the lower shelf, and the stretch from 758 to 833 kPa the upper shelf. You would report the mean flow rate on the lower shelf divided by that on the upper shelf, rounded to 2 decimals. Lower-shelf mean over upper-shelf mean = 0.99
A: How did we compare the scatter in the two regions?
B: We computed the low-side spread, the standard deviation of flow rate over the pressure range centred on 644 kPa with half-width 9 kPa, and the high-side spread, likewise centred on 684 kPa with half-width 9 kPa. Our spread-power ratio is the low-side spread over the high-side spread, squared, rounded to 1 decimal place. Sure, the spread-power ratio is 3.7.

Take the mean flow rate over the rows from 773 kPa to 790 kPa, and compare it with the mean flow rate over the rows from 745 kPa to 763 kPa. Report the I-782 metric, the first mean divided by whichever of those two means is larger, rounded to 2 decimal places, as 1.00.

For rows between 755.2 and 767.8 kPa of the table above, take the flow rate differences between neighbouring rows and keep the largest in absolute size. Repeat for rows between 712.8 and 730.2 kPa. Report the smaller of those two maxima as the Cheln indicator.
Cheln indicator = 7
